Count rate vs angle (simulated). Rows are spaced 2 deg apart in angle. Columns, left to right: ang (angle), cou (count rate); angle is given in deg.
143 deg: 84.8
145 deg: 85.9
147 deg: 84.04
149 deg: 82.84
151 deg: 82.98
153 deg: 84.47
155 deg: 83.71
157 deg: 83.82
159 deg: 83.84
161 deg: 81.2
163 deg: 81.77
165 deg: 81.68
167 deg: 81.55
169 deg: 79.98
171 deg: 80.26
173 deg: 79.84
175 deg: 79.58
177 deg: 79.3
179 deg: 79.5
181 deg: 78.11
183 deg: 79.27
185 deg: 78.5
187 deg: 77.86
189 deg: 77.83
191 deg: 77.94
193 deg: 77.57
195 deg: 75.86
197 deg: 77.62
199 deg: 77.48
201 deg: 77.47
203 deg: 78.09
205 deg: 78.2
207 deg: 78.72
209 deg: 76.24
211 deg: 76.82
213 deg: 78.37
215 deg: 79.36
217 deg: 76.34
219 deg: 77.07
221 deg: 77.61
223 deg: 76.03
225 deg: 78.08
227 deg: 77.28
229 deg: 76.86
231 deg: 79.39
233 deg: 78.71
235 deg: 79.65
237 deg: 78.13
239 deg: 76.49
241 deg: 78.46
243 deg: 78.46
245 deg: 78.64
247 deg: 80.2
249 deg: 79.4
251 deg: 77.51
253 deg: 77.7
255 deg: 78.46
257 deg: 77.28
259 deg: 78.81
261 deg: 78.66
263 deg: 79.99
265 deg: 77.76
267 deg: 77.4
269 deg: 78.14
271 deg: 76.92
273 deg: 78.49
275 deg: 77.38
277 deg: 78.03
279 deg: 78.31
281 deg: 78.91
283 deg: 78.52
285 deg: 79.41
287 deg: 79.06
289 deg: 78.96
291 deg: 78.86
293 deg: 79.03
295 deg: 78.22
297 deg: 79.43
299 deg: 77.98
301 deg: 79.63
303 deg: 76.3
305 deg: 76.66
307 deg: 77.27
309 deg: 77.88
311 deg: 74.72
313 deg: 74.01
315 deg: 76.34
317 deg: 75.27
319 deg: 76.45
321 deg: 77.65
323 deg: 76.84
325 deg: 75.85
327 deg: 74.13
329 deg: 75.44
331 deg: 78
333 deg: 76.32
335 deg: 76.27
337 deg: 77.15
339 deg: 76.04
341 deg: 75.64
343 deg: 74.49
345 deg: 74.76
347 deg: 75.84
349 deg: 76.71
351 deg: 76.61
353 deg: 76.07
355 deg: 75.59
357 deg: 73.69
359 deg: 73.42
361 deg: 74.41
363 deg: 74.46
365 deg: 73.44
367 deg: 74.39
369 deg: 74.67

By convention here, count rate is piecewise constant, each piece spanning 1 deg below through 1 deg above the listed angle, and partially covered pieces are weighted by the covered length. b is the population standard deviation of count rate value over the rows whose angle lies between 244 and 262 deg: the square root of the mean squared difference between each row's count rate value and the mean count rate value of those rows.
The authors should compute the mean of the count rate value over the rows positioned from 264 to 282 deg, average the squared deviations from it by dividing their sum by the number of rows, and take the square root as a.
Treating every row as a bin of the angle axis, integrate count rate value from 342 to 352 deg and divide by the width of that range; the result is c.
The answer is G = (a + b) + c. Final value 77.1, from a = 0.6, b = 0.88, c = 76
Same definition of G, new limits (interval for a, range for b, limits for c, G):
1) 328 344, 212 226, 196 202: 79.6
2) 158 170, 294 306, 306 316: 78.4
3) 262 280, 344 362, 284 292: 81.1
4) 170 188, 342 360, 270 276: 79.5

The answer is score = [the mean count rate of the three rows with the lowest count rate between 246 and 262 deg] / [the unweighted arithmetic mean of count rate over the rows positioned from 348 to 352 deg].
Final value 1.01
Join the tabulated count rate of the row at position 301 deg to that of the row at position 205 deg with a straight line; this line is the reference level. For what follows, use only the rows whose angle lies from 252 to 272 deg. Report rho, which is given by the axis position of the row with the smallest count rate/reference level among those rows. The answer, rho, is 271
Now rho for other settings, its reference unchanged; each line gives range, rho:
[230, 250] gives 239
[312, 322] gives 313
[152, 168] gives 161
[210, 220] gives 217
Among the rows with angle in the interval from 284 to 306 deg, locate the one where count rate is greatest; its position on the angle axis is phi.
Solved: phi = 301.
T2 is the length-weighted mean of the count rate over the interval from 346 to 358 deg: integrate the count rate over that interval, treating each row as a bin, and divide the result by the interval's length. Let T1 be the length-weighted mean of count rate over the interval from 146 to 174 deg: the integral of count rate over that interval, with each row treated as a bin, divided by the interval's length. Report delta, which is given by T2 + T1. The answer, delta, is 158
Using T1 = 82.3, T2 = 75.8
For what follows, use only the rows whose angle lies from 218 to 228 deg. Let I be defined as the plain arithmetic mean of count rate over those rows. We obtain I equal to 77.2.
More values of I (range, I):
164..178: 80.3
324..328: 75.0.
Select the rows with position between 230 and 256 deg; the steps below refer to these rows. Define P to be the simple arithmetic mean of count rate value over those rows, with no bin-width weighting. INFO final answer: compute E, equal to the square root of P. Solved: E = 8.86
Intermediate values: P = 78.6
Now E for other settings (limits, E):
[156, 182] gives 8.99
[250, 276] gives 8.83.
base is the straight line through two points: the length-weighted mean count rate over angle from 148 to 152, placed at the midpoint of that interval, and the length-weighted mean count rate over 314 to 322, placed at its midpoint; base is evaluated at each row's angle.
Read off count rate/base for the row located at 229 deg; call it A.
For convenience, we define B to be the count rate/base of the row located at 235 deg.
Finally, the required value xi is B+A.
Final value 1.96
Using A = 0.96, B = 1.00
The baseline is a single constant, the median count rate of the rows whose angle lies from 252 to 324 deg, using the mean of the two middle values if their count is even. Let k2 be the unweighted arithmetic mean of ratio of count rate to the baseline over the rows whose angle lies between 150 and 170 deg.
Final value 1.06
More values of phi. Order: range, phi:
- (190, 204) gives 203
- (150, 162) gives 153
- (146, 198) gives 153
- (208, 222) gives 215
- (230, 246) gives 235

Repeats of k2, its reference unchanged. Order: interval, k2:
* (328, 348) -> 0.97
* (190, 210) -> 0.99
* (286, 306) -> 1.01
